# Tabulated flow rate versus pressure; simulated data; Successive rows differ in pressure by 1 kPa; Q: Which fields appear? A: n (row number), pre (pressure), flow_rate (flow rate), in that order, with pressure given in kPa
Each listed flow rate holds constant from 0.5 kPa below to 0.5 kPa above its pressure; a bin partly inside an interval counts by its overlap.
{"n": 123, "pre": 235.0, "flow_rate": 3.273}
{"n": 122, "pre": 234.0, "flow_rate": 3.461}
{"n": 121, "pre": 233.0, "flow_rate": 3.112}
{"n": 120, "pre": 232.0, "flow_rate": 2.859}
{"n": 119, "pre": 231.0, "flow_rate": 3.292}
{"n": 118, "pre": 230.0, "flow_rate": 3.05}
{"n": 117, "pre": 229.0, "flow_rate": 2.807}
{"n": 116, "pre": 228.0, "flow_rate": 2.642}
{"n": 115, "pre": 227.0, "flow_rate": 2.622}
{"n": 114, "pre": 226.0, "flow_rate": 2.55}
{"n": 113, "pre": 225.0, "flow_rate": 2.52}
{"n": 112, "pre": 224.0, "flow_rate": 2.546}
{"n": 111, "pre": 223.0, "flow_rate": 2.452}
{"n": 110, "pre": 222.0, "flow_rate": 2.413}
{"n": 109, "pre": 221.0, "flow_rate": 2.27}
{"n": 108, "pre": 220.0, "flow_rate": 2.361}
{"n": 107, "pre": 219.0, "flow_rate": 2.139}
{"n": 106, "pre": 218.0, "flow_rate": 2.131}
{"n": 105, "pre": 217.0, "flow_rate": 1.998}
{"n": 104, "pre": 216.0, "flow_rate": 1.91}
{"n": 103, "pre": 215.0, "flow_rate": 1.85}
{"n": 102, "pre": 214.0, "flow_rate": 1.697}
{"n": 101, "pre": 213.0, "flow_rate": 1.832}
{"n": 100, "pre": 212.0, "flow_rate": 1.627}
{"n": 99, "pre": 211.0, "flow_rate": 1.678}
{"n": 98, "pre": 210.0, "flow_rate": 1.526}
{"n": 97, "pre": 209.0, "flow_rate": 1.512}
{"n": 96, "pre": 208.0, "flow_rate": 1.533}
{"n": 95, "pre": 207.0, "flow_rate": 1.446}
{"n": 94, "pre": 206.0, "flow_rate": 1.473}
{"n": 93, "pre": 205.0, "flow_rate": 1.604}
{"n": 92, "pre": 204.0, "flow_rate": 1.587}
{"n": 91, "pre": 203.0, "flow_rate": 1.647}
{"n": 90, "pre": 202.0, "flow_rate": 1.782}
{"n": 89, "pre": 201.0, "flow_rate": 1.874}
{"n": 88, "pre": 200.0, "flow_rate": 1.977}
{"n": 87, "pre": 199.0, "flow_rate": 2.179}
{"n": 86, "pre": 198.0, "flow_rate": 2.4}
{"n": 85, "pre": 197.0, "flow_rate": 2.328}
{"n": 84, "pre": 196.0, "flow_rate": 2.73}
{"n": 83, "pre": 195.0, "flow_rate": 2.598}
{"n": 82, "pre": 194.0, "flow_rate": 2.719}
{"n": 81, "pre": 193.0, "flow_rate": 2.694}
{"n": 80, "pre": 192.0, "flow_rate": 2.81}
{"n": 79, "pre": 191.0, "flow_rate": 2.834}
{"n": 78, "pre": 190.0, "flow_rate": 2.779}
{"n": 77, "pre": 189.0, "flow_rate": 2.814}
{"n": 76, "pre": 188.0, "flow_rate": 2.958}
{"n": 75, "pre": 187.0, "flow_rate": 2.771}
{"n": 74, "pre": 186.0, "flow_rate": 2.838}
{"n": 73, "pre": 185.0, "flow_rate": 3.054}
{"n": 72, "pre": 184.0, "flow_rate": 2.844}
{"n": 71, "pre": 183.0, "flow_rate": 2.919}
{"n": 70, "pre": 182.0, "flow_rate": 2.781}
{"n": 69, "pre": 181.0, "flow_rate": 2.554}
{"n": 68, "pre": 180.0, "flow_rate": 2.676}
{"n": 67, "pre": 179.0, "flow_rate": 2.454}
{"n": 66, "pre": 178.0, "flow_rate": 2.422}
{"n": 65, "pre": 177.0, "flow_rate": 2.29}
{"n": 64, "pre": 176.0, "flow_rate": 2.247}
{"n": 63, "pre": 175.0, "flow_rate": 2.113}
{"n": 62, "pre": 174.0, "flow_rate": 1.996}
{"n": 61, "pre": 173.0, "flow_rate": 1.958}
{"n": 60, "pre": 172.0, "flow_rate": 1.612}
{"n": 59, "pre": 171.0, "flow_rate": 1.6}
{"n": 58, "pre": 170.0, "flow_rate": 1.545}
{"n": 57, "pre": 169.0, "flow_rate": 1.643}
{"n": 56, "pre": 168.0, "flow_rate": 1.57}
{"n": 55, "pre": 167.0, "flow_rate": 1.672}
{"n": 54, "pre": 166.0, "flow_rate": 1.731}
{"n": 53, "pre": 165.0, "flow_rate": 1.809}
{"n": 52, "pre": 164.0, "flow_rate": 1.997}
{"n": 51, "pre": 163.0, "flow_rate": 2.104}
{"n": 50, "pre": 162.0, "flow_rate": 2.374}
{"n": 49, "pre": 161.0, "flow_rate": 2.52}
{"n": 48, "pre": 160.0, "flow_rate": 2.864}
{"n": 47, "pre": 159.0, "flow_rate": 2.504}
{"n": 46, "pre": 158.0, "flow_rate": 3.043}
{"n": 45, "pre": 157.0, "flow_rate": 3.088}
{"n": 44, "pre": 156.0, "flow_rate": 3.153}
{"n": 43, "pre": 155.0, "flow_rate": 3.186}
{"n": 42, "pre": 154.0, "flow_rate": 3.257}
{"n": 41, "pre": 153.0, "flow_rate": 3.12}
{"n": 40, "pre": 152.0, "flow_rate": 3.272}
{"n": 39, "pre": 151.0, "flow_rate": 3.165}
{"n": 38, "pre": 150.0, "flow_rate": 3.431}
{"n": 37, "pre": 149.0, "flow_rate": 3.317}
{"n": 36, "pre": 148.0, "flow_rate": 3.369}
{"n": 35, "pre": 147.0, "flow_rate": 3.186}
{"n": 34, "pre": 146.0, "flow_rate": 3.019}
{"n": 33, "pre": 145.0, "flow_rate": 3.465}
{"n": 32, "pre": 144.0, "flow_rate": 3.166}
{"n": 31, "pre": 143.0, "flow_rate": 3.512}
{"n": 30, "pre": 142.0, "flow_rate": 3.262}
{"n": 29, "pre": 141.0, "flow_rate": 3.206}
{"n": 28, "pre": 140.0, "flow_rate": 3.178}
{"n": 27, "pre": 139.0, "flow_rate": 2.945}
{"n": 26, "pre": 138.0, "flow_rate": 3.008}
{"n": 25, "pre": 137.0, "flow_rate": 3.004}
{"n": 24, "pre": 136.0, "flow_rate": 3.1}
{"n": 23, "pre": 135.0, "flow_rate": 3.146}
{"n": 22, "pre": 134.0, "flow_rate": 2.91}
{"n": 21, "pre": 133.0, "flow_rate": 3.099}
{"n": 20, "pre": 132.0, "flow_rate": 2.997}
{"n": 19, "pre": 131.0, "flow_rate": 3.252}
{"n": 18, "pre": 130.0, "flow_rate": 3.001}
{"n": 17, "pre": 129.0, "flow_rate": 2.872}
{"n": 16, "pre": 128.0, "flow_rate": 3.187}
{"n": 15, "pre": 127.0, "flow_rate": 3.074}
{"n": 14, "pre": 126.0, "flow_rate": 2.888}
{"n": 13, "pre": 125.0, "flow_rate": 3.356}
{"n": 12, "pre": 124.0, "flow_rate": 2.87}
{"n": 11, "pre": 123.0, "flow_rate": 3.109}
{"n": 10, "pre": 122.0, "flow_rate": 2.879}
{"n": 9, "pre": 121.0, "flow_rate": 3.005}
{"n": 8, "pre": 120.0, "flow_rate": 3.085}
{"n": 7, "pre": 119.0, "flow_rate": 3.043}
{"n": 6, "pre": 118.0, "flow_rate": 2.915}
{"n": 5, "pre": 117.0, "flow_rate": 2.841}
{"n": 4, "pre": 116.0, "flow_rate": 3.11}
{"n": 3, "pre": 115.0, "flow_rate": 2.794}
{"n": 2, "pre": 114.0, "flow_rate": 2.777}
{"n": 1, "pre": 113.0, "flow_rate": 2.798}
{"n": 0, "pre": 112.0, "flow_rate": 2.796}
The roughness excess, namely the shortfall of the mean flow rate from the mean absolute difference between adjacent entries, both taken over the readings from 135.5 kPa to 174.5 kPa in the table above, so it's -2.53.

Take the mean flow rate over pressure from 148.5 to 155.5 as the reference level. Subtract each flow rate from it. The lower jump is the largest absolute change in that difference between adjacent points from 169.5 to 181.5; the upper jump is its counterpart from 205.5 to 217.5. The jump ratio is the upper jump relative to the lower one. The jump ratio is 0.59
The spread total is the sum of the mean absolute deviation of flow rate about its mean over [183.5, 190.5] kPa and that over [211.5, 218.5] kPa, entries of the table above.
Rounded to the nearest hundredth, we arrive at 0.21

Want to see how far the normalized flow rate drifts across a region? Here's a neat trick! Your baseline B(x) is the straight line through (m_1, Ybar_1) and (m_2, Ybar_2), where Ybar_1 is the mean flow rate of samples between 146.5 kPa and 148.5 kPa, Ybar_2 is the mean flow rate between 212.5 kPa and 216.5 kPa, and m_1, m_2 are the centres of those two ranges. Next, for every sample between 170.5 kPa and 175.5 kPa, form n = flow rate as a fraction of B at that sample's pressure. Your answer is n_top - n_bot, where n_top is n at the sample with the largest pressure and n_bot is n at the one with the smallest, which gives 0.21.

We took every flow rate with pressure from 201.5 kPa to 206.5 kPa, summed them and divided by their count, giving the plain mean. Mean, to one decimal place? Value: 1.6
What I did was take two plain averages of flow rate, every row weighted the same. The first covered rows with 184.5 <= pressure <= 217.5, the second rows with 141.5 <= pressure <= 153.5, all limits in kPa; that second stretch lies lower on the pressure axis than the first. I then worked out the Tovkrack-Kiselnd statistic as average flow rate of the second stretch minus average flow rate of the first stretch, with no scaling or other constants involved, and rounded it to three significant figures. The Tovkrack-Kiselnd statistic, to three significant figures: 1.12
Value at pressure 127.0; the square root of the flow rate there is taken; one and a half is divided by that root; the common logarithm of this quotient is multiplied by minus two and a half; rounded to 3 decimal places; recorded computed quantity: 0.169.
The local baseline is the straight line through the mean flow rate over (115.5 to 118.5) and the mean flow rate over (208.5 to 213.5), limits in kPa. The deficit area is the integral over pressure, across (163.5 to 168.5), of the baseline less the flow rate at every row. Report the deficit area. 3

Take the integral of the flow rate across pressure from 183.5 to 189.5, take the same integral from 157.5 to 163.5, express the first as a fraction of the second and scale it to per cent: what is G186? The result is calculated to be 112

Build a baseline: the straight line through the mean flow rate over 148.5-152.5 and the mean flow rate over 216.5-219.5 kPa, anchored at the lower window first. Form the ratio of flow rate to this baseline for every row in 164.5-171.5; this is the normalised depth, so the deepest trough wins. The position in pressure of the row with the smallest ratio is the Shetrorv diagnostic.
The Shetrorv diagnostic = 170.0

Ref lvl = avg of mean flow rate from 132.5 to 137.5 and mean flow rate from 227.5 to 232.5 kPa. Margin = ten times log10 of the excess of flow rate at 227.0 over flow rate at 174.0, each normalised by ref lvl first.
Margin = -6.8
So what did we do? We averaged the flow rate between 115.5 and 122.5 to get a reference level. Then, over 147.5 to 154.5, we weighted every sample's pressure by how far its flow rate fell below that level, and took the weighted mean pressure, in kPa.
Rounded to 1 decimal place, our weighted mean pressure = 150.6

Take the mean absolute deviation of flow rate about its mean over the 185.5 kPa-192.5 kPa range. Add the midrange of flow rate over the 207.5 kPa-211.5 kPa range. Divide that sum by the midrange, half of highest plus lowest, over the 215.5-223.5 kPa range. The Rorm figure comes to 0.75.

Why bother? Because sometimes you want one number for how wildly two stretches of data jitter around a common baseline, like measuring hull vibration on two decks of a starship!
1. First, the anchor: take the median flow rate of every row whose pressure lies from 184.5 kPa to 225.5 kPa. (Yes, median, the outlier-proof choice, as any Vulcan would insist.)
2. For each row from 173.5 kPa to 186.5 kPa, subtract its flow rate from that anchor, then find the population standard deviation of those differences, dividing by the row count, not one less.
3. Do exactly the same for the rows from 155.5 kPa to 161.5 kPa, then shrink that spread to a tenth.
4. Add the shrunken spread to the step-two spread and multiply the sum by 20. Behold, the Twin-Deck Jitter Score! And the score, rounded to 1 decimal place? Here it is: 6.9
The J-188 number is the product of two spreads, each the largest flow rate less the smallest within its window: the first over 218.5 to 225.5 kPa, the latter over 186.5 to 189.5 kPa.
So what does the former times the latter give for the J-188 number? 0.076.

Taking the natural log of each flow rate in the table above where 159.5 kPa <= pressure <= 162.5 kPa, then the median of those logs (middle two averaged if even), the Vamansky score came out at 0.92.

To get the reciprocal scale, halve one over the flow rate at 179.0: 0.204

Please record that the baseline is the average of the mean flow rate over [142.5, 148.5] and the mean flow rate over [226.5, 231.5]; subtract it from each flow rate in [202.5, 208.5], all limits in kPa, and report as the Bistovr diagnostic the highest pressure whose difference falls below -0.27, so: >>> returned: 208.0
